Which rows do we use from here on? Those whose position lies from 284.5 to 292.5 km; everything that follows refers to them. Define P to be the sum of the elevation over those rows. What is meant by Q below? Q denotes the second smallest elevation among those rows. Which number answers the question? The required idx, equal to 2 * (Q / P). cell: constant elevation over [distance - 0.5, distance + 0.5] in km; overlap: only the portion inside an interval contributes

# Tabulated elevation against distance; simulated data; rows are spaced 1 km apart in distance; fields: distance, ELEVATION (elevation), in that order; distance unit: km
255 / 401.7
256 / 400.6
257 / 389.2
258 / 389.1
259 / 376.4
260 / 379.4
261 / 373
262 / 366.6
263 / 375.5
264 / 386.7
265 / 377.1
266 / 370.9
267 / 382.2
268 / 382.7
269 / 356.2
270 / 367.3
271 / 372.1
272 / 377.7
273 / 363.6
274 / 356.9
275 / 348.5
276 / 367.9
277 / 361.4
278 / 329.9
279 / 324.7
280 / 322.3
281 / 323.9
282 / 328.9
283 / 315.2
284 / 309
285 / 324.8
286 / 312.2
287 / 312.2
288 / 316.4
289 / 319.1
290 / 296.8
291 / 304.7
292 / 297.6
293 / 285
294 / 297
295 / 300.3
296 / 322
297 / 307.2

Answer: 0.240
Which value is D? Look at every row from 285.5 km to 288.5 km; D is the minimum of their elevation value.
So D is 312.2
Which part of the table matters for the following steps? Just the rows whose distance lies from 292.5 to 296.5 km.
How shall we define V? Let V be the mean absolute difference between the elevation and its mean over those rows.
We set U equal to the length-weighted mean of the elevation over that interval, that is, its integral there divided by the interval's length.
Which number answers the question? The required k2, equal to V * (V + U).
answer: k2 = 3259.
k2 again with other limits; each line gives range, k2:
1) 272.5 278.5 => 3772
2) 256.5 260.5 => 2189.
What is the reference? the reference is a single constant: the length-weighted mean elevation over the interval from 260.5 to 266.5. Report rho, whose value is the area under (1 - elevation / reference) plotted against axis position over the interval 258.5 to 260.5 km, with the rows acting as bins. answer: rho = -0.02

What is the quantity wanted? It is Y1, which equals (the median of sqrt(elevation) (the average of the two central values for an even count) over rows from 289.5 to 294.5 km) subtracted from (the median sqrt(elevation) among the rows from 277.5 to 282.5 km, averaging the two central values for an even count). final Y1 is 0.8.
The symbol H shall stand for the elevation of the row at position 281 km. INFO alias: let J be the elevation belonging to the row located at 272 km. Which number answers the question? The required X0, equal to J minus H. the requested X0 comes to 54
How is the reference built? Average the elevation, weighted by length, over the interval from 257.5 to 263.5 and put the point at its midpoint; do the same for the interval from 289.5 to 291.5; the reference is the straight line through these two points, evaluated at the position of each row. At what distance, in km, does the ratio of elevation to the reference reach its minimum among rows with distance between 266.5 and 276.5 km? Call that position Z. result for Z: 269 km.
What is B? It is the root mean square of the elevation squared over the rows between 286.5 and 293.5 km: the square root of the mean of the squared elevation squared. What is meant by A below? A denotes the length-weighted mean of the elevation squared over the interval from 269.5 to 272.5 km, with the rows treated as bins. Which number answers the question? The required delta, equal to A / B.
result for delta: 1.5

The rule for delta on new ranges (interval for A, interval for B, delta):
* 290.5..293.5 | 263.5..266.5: 0.6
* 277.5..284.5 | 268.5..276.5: 0.8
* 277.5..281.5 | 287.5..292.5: 1.1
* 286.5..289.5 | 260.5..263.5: 0.7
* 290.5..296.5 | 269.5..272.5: 0.7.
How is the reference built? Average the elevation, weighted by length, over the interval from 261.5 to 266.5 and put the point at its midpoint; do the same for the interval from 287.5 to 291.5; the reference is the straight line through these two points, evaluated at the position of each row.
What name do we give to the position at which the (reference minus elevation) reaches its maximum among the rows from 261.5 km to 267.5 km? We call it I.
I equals 262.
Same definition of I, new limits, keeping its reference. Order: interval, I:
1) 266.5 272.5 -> 269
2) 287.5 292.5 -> 290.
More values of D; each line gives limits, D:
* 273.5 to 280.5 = 322.3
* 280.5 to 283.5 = 315.2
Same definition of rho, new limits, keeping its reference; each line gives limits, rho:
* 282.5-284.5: 0.34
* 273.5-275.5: 0.12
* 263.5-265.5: -0.04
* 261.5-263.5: 0.02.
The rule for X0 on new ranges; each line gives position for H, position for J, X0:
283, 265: 62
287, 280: 10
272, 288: -61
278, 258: 59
